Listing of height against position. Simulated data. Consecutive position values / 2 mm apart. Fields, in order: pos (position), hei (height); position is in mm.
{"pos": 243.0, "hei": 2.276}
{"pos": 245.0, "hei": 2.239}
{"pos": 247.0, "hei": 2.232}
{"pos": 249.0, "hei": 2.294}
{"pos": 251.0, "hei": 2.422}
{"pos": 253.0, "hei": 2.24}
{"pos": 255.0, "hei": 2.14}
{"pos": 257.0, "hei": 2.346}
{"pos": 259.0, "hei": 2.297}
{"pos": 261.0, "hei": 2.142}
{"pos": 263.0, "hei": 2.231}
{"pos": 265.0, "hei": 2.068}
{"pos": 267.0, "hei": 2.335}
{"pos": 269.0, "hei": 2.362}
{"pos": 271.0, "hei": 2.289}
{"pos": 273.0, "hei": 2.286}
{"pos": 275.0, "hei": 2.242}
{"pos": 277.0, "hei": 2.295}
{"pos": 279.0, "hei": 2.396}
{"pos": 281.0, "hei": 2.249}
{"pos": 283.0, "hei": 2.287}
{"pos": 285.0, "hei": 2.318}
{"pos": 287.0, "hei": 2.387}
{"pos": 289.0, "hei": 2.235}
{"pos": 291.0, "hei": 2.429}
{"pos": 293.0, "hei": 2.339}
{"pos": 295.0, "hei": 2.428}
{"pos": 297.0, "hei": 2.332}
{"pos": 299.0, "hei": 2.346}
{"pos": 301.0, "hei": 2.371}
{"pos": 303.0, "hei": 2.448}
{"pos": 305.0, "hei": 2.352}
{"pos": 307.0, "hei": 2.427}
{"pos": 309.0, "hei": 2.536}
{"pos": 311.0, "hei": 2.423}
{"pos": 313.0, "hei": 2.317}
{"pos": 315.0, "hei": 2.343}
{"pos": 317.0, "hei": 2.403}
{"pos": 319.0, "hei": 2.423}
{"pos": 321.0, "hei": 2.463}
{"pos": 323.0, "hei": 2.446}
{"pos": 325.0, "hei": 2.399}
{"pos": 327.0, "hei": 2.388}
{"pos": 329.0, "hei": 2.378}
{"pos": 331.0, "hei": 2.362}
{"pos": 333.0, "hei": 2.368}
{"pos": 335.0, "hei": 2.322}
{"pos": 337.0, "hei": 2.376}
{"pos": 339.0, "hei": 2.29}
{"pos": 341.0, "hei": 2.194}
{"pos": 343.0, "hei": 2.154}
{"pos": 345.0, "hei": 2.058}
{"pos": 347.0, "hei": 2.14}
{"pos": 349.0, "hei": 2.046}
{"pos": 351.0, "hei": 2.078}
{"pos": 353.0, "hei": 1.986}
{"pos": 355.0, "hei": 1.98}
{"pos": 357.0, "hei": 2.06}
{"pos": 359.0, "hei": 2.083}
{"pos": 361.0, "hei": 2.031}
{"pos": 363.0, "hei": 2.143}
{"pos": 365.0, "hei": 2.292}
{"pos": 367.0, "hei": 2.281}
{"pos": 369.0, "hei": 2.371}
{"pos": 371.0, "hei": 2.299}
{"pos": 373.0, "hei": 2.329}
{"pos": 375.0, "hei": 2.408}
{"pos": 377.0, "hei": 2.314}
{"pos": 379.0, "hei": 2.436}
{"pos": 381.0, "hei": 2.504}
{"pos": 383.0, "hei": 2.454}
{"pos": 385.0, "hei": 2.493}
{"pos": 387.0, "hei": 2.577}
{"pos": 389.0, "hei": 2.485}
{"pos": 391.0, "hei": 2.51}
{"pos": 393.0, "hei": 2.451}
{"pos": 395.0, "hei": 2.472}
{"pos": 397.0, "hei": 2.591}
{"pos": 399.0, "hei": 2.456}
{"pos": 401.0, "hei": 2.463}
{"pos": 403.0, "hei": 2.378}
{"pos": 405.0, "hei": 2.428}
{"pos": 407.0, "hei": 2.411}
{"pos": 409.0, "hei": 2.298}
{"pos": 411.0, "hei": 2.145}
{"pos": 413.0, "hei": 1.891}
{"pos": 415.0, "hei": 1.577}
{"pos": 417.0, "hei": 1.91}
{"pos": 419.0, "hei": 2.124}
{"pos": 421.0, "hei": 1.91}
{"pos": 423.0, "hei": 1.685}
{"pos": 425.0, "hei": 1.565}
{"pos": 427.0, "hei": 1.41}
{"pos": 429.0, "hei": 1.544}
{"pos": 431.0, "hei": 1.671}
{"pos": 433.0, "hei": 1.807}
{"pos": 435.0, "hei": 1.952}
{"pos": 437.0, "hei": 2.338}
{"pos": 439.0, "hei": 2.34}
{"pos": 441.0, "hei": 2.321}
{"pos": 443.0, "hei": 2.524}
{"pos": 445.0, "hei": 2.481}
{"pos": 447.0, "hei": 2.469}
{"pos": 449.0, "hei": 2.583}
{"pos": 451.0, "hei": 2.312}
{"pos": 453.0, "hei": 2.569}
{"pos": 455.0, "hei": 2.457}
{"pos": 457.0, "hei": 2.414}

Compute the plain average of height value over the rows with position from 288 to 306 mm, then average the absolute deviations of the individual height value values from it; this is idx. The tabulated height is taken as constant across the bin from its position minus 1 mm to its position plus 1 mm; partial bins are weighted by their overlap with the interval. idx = 0.05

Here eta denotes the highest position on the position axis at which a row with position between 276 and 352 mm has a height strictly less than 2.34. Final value 351.0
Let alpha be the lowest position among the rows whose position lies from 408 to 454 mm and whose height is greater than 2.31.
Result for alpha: 437.0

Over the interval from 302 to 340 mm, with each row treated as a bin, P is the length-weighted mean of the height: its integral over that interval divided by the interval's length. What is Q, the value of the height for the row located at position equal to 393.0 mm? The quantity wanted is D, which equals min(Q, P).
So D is 2.39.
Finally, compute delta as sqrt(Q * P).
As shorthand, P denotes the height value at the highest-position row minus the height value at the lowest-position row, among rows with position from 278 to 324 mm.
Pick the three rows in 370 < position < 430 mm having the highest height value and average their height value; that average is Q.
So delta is 0.4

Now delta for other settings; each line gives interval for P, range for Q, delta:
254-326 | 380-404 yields 0.8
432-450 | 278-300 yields 1.4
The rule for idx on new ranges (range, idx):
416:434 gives 0.18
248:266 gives 0.09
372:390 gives 0.06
